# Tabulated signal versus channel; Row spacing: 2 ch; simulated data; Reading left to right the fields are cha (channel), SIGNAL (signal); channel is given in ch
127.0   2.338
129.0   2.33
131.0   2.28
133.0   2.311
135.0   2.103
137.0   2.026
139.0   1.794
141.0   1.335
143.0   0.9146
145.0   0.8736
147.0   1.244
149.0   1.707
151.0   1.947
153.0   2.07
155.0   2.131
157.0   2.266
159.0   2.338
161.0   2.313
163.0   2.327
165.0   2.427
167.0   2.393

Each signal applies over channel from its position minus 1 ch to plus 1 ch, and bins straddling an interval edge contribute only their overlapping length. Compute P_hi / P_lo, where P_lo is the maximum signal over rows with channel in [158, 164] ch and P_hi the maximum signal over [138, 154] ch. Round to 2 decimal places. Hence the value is 0.89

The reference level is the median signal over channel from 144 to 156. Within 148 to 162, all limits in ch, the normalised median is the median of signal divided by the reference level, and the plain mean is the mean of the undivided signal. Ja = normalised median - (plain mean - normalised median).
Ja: 0.22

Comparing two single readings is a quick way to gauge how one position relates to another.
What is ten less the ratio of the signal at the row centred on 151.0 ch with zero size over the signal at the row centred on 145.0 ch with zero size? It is 7.8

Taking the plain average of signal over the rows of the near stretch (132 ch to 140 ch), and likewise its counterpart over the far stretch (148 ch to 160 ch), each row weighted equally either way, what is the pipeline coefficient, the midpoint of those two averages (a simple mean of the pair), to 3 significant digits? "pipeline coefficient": 2.07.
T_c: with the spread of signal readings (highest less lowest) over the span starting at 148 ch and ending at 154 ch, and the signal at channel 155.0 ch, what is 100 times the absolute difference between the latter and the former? 177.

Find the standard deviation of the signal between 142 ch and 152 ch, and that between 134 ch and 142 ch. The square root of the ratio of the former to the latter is 1.2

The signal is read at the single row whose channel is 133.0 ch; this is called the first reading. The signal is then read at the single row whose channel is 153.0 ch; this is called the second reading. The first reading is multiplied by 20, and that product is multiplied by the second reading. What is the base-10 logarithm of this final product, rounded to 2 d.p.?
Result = 1.98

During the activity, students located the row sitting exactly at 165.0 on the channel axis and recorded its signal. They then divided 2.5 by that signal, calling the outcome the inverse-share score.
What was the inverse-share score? 1.0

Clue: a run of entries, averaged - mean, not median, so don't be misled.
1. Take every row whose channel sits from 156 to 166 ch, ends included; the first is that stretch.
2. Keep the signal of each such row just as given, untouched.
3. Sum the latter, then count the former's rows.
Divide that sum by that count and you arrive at 2.33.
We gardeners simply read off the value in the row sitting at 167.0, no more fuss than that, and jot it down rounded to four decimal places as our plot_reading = 2.3930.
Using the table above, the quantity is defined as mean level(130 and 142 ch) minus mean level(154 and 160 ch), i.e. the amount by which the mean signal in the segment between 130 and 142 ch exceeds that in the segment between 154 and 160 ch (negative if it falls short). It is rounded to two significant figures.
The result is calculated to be -0.27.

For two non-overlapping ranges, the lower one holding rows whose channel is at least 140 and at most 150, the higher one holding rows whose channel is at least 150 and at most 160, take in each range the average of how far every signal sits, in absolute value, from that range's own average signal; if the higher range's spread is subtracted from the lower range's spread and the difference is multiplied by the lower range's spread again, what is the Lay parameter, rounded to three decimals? 0.035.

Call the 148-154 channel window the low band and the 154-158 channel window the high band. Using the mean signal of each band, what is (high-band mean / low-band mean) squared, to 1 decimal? 1.3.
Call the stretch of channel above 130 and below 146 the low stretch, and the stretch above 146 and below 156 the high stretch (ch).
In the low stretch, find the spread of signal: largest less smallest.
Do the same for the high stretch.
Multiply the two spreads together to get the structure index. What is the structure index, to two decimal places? 1.27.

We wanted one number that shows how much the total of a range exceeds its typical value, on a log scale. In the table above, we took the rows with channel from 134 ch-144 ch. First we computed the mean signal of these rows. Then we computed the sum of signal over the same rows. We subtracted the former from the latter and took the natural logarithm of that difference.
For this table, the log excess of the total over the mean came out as 1.88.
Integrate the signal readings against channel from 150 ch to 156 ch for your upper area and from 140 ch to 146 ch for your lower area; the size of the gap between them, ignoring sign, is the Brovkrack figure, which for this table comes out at 6.0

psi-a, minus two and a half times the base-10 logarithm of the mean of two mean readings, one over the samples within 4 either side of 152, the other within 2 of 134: -0.80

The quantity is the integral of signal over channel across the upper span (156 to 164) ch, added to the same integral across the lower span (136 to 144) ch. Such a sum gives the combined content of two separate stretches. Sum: 31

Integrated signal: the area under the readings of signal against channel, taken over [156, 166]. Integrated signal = 23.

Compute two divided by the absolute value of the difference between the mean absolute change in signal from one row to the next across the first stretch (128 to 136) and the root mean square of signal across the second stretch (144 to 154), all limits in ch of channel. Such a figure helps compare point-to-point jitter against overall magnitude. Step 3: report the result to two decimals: 1.30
